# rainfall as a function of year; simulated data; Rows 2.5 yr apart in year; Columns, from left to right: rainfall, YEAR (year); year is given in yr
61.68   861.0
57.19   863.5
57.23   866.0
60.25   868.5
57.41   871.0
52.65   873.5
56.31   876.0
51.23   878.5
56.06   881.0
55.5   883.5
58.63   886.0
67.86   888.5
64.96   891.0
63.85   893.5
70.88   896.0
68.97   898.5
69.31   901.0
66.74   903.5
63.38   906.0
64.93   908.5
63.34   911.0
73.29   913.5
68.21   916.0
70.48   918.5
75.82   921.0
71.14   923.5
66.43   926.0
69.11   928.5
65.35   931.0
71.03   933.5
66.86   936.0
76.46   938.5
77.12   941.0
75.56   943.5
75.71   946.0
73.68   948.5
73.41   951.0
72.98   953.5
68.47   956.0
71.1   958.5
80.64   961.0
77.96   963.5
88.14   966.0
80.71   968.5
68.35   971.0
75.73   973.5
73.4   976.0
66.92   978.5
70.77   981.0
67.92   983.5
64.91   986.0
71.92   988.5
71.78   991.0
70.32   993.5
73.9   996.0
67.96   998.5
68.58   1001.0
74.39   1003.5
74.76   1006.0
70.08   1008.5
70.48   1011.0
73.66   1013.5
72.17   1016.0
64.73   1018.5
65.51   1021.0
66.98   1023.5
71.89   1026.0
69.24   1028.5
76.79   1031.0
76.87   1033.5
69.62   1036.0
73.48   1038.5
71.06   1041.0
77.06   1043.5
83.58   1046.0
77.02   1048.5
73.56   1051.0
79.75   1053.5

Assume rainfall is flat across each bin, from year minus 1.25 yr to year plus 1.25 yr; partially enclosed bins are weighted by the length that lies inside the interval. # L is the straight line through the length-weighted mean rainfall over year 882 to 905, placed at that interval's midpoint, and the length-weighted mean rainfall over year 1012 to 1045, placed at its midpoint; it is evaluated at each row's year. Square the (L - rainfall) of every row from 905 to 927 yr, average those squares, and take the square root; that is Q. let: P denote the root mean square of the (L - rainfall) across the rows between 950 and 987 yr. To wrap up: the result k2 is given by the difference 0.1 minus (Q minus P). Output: 3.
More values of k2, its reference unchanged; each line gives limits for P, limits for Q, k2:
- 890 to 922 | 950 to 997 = -3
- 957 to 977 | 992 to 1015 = 8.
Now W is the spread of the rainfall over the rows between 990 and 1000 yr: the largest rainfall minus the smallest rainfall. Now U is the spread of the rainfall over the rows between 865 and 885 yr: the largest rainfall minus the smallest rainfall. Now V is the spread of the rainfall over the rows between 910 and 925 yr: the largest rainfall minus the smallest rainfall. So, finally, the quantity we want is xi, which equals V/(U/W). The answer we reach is 8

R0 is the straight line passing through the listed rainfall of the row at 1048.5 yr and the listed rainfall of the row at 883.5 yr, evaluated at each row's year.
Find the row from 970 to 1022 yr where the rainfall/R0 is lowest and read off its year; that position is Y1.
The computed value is 1018.5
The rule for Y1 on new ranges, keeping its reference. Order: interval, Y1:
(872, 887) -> 878.5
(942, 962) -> 956.0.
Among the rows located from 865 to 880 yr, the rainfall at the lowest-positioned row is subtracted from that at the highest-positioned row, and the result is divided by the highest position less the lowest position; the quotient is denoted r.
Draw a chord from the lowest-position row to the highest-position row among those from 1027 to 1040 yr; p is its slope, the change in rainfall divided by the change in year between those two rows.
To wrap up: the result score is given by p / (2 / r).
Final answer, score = -0.10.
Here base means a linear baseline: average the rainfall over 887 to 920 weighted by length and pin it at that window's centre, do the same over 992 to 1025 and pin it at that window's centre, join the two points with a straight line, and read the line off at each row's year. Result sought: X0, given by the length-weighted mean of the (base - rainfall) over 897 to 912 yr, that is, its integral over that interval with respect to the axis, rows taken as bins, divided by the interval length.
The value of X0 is 1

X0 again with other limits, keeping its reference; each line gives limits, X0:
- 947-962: -4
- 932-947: -5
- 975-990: 0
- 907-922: -1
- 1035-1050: -4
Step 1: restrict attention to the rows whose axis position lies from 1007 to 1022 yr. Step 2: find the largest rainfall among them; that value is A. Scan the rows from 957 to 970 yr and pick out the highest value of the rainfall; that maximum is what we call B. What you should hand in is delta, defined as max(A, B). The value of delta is 88.1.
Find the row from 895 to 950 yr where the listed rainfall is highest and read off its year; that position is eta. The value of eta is 941.0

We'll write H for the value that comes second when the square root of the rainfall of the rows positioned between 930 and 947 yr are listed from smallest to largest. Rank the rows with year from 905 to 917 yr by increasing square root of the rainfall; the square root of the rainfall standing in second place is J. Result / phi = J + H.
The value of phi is 16.1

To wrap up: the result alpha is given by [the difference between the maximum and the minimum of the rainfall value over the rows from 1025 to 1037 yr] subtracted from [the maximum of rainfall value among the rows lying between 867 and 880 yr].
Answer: 53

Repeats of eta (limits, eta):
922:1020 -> 966.0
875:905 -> 896.0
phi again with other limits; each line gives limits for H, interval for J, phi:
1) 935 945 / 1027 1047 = 17.0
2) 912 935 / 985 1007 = 16.4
